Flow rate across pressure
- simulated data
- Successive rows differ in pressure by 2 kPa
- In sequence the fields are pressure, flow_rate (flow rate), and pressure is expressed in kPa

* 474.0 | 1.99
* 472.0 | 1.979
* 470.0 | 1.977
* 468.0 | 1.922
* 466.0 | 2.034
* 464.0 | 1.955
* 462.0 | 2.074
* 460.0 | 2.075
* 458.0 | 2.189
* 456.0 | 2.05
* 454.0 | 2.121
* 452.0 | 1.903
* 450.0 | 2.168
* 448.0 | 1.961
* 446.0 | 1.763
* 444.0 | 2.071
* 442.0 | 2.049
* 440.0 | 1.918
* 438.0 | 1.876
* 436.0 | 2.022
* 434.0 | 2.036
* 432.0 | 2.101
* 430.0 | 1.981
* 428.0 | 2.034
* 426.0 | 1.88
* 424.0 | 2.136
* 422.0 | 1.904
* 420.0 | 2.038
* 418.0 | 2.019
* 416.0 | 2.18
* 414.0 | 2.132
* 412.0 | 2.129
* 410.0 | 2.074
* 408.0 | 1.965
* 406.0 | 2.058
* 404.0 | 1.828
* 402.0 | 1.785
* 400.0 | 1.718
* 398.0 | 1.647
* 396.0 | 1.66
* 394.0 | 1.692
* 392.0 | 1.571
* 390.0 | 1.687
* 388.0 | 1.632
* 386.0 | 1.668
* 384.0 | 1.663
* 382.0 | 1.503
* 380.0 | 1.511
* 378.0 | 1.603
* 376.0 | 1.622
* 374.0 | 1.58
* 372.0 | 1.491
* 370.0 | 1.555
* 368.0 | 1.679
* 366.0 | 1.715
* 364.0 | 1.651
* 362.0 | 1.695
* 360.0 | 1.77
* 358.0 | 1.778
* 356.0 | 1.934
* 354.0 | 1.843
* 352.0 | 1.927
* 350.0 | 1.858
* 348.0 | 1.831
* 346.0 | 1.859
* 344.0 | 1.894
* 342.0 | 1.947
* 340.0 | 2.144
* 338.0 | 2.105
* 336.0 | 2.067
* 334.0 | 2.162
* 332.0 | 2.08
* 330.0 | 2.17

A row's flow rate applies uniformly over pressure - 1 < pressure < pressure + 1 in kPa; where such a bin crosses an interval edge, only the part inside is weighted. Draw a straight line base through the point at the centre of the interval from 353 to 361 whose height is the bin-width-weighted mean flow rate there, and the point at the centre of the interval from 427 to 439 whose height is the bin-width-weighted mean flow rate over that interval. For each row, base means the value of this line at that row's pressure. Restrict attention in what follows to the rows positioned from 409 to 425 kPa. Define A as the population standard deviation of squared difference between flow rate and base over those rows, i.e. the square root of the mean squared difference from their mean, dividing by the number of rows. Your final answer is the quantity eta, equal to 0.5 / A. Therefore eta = 36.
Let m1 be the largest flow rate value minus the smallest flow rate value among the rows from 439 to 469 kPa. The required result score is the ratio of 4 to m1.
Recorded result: 9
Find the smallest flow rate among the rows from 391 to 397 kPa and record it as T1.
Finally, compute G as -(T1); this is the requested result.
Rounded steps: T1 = 1.571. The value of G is -1.57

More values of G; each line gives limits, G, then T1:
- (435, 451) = -1.76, 1.763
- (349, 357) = -1.84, 1.843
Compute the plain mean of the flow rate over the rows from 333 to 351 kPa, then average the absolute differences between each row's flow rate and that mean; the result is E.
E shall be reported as 0.12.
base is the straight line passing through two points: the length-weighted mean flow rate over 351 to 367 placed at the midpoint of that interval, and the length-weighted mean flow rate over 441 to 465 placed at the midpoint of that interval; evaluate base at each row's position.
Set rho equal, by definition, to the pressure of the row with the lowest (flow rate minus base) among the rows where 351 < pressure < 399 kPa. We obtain 382.0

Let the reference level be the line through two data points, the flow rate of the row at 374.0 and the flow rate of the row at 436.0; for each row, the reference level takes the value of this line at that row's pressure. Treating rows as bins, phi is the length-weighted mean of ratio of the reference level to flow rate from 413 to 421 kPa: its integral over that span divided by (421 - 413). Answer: 0.90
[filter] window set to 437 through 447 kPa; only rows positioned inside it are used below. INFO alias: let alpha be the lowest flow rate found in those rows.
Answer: 1.763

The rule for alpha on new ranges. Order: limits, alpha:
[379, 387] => 1.503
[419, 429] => 1.88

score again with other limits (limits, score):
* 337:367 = 8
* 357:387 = 14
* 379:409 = 7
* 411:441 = 13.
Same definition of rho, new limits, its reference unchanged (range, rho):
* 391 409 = 392.0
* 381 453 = 382.0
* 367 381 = 380.0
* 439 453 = 446.0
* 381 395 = 382.0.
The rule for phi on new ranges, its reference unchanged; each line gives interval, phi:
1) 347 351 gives 0.76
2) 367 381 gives 1.00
